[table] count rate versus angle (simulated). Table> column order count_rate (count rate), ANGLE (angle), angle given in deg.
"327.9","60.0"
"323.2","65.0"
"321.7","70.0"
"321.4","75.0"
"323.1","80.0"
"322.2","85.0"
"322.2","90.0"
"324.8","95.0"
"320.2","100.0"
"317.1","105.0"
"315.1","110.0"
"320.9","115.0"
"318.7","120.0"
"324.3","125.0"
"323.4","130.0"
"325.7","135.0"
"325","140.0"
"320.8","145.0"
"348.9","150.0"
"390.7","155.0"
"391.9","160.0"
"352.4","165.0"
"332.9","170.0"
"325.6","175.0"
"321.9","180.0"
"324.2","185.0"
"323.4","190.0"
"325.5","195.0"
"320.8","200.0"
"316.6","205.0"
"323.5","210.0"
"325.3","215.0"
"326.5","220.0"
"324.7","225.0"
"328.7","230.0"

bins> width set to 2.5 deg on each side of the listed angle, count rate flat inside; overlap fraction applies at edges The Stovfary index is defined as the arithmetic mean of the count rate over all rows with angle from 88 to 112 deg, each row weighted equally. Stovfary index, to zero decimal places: 320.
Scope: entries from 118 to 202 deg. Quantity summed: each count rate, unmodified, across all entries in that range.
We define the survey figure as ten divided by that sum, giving 0.0018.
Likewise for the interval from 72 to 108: 0.0044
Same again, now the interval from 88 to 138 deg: 0.0031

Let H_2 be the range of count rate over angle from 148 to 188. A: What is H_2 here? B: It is 70.0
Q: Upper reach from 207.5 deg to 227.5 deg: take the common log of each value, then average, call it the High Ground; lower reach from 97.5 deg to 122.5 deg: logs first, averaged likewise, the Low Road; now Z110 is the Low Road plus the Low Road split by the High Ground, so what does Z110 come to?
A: 3.50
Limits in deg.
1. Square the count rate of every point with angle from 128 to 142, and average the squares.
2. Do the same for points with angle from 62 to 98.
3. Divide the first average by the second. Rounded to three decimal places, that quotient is 1.013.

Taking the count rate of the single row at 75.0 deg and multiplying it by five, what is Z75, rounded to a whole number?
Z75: 1607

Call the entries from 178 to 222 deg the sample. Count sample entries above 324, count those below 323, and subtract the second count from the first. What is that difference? 1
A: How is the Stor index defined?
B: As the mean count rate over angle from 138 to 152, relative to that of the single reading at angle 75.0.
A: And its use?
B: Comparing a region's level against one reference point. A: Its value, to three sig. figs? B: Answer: 1.03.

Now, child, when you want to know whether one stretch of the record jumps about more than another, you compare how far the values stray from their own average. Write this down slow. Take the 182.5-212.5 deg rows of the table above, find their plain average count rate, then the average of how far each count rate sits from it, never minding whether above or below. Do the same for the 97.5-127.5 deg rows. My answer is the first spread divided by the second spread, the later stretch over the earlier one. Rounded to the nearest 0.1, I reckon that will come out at 1.0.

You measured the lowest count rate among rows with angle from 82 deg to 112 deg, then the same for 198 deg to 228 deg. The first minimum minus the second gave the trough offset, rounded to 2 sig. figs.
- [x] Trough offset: -1.5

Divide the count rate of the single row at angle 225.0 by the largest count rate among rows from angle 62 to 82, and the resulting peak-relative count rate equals 1.00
